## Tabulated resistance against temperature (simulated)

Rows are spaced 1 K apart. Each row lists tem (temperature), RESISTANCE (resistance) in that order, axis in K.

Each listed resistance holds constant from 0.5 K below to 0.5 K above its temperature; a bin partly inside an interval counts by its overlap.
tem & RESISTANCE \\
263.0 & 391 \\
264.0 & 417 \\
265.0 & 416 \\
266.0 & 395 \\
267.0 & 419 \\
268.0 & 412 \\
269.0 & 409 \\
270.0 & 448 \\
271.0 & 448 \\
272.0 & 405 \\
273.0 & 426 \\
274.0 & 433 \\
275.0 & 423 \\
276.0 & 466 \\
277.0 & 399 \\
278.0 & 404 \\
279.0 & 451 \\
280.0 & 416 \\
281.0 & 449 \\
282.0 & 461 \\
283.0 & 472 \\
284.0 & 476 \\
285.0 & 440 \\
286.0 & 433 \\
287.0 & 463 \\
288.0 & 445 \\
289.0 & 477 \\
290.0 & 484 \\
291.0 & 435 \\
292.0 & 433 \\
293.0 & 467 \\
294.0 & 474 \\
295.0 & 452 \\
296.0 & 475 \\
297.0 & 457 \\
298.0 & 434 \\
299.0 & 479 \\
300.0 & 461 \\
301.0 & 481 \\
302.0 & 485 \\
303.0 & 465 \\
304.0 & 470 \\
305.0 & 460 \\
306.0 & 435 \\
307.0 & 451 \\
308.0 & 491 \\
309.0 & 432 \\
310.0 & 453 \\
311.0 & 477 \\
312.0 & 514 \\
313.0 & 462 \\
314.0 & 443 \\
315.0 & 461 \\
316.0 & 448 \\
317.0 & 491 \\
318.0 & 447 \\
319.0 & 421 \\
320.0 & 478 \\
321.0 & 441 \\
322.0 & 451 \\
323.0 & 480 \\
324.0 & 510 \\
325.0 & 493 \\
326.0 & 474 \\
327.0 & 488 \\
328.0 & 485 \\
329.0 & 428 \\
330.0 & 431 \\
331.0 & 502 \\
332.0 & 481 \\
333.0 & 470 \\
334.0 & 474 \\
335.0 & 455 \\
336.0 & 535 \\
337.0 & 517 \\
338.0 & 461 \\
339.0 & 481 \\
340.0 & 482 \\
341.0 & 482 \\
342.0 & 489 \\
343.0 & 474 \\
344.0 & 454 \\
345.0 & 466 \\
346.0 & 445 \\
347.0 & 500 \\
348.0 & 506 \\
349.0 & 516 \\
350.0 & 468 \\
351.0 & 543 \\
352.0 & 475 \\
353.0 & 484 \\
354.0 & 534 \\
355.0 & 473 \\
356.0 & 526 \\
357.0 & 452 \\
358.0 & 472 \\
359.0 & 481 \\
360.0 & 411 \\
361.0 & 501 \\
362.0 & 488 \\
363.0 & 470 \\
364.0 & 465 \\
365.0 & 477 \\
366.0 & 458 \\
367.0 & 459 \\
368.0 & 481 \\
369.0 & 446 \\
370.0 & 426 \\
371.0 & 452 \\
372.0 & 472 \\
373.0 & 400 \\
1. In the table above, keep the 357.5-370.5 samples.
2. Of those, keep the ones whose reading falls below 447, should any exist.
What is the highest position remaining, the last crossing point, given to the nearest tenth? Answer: 370.0 K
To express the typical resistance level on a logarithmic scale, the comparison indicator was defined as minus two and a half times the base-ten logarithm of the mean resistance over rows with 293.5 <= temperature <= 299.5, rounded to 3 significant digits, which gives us -6.66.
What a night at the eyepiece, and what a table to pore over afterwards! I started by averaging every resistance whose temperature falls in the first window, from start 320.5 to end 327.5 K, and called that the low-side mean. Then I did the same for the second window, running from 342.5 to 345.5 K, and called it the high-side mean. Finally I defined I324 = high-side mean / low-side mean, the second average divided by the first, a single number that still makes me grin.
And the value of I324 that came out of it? 0.97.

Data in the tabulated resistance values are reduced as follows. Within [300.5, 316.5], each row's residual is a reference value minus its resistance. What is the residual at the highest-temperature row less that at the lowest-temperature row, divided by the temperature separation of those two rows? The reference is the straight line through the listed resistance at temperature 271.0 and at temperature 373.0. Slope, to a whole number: 2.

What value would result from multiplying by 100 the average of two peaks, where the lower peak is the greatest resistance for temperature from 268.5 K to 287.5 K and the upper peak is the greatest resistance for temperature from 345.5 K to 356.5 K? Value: 50950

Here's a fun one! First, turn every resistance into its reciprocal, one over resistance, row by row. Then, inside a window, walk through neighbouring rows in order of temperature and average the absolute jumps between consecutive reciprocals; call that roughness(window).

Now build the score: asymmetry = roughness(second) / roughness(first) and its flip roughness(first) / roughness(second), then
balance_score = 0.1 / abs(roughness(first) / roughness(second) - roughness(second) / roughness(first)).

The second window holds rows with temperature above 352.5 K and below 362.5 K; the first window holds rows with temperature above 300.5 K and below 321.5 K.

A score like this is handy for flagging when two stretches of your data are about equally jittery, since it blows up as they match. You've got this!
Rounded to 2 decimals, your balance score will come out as 0.10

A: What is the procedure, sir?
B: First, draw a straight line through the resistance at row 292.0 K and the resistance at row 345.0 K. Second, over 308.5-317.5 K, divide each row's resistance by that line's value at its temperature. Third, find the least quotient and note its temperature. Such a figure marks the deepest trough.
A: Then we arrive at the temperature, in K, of 309.0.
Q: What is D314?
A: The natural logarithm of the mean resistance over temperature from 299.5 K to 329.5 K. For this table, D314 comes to 6.14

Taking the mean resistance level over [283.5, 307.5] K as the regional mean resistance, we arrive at 460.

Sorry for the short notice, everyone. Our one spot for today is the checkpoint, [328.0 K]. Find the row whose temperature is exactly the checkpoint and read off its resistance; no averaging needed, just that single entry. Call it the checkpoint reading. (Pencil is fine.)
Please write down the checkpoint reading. 485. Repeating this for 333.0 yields 470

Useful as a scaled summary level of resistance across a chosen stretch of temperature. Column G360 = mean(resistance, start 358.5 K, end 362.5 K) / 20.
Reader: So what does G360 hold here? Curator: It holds 23.5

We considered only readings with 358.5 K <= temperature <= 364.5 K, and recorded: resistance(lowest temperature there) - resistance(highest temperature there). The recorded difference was 16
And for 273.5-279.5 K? -18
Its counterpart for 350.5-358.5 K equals 71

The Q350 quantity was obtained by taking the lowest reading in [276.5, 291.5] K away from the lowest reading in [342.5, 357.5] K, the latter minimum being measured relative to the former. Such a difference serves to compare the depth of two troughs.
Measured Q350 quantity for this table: 46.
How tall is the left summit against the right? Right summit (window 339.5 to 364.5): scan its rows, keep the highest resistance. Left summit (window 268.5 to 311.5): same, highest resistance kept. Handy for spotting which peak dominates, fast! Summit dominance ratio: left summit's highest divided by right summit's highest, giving 0.90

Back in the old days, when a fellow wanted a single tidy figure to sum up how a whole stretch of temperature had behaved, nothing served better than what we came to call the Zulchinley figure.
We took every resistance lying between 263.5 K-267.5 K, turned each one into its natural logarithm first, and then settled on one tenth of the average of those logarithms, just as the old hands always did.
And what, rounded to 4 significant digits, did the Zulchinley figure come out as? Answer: 0.6020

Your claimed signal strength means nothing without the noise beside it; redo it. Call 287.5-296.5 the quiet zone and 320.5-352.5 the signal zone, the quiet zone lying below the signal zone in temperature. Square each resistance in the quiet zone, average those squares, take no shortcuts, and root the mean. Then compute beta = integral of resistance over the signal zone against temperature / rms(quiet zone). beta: 33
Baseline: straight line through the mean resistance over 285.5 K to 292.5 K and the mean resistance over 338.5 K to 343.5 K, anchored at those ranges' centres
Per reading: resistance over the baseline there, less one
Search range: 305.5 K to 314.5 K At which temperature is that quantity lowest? 309.0 K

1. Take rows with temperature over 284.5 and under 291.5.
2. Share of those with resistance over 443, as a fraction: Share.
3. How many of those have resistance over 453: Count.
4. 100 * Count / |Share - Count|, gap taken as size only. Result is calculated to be 124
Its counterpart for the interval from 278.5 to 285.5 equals 131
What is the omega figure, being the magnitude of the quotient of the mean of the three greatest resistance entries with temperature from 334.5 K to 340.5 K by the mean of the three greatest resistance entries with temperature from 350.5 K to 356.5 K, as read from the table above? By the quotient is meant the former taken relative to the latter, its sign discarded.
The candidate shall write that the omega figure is 0.96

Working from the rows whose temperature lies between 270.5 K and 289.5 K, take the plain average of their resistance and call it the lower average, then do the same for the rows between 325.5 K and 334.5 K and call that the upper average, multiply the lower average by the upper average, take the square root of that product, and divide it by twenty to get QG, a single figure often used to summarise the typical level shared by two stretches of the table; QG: 22.78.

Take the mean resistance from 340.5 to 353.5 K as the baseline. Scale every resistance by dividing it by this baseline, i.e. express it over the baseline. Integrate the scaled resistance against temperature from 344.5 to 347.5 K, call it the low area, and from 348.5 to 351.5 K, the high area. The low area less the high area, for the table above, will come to -0.24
